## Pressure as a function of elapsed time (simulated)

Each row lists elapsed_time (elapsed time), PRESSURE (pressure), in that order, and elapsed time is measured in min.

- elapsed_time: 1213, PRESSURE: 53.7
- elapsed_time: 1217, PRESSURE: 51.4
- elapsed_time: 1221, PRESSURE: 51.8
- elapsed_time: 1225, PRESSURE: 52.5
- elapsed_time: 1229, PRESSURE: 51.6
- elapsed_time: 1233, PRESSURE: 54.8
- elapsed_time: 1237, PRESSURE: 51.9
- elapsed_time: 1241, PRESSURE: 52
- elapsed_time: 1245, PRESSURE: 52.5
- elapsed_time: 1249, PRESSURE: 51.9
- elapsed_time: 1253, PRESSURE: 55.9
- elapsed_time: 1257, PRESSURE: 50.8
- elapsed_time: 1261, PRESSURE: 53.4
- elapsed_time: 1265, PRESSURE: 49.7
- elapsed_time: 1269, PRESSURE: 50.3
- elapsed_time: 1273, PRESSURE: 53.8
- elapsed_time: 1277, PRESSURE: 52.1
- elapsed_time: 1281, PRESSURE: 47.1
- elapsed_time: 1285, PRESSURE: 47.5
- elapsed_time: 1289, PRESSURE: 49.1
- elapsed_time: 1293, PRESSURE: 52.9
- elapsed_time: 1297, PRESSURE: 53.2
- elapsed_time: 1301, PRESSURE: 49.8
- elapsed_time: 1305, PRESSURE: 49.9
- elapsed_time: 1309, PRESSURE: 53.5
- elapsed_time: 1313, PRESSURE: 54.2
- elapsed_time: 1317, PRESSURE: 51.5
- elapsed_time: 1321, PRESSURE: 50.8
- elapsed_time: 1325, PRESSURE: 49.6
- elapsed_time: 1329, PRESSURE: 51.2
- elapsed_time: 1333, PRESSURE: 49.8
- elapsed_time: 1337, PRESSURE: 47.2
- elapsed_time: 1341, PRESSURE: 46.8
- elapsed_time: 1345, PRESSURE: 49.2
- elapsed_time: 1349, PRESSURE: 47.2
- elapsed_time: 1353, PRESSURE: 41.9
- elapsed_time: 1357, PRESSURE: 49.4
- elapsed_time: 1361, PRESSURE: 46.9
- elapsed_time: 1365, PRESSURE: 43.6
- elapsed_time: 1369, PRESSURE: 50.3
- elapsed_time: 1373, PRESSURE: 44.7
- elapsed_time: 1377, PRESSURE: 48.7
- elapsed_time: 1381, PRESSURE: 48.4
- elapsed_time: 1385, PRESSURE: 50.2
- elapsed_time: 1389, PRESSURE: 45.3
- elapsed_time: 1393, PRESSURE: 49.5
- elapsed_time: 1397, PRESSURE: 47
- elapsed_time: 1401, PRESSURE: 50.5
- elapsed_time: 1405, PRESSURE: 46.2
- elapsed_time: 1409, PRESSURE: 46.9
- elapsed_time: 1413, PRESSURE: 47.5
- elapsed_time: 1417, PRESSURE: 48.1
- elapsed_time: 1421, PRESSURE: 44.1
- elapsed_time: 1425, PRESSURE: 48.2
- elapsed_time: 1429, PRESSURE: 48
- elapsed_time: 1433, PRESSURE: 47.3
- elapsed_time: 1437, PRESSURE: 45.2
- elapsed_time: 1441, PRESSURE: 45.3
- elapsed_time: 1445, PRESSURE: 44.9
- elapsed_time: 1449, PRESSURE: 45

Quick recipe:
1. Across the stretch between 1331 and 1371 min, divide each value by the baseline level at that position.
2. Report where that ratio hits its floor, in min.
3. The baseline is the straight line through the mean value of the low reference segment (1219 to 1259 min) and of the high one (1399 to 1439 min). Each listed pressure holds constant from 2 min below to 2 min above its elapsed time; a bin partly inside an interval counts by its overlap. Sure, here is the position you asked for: 1353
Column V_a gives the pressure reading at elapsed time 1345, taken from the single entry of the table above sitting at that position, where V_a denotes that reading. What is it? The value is 49.2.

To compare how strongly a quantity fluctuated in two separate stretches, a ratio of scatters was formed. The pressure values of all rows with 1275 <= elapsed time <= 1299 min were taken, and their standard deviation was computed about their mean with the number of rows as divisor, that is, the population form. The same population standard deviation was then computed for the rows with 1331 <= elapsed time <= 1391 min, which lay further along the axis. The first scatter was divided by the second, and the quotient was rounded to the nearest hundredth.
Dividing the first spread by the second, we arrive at 1.03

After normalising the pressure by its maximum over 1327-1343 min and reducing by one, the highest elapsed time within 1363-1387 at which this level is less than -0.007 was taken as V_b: 1385 min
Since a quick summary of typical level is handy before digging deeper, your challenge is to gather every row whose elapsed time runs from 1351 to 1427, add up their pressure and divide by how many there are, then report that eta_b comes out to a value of 47.2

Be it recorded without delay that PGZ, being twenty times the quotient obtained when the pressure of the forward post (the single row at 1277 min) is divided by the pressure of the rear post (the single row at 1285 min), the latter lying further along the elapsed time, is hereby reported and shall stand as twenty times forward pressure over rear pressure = 21.9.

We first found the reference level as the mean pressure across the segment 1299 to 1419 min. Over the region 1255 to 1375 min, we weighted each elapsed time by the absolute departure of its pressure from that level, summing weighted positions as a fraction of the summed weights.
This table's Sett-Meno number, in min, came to 1314.0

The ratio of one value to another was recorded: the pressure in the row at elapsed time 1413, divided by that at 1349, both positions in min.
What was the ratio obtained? 1.01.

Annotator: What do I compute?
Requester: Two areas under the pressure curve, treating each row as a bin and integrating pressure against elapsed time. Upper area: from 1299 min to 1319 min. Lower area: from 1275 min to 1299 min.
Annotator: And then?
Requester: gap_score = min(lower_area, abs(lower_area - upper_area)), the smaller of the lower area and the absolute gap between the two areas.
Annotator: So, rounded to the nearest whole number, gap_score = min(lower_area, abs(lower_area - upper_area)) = 172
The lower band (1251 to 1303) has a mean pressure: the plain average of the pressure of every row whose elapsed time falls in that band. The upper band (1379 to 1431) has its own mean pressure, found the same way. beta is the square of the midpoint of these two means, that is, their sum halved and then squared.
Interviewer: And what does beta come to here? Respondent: 2445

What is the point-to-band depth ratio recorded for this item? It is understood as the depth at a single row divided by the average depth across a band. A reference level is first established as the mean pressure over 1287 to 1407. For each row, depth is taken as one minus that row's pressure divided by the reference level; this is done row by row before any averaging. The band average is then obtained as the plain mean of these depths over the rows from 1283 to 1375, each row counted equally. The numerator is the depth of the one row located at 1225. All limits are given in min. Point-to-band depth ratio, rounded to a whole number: 19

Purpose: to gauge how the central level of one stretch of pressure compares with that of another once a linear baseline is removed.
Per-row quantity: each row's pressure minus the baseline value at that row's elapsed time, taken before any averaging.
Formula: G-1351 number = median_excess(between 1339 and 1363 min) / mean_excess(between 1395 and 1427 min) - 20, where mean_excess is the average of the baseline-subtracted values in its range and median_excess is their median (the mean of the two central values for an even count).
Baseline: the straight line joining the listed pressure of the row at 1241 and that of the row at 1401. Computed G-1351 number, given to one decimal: -18.7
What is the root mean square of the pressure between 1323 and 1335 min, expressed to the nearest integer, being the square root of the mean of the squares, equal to 50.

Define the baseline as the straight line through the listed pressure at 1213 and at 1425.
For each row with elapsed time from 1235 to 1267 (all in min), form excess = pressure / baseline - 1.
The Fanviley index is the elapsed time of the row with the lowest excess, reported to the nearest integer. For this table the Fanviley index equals 1265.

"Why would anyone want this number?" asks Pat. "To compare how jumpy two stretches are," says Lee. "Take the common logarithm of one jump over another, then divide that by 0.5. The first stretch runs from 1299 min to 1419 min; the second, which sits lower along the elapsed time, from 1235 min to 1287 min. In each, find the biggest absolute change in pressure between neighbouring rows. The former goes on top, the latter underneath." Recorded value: 0.3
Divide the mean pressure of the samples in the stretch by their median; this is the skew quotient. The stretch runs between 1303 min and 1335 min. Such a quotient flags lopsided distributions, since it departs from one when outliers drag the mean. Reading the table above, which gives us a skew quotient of 1.01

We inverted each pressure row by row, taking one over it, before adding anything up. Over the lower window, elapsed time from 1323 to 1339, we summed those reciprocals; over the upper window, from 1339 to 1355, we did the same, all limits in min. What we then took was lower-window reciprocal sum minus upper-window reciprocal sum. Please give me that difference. -0.0058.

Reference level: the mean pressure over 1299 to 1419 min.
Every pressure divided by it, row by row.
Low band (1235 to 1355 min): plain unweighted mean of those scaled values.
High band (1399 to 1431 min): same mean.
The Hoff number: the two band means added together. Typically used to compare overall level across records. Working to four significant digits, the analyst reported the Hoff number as 2.019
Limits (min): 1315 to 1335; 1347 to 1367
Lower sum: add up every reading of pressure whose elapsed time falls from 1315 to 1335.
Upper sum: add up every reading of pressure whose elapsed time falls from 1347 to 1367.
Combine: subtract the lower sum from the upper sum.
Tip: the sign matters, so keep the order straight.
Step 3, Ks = -24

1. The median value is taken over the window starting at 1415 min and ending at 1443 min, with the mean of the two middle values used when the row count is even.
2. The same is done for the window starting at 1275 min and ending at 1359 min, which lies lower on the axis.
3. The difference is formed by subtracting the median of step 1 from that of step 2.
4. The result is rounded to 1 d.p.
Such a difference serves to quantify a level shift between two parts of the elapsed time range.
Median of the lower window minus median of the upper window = 2.5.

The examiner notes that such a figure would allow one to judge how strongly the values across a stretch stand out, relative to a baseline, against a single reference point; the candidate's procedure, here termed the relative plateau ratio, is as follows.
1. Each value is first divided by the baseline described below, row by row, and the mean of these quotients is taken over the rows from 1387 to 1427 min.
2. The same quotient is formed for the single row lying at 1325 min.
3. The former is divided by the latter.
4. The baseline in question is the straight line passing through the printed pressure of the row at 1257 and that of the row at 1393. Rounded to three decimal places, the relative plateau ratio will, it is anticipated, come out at 0.969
